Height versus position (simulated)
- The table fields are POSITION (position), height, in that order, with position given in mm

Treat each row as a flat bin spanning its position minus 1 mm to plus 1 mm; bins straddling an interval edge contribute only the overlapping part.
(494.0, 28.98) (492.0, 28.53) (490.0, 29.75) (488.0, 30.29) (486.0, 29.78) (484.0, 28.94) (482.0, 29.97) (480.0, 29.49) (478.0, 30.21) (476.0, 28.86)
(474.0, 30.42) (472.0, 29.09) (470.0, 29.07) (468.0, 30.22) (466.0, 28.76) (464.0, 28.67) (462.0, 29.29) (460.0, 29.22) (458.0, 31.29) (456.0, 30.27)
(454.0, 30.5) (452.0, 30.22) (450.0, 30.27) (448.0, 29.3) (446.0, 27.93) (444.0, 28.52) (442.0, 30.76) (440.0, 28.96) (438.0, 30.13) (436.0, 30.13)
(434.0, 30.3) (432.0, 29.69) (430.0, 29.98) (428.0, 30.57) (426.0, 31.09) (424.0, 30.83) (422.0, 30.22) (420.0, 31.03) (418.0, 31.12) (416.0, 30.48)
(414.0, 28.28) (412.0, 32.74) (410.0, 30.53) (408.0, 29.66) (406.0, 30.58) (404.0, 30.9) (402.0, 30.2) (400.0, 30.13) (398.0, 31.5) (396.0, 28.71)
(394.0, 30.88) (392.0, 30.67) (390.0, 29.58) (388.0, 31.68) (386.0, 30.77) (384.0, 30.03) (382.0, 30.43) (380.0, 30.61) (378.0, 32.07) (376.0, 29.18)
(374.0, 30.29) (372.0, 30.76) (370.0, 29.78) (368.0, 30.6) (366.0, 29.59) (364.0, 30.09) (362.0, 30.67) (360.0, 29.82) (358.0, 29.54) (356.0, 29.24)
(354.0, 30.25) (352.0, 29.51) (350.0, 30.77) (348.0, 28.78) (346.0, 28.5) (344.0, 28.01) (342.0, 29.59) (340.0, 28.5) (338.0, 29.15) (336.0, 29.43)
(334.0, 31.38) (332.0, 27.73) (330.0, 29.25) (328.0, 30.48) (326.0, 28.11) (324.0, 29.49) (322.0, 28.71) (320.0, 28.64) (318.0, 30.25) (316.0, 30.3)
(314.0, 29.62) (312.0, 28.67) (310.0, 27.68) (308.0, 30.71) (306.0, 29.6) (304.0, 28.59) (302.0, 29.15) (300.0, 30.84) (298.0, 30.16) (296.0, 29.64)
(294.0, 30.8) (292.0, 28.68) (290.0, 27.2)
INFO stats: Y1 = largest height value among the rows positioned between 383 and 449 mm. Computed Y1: 32.74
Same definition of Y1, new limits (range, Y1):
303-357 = 31.38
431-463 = 31.29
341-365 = 30.77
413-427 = 31.12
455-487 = 31.29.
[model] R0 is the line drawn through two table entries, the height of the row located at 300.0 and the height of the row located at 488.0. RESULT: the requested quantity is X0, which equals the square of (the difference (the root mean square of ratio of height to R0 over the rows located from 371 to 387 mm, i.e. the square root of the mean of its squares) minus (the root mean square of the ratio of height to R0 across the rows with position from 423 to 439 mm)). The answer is 0.0000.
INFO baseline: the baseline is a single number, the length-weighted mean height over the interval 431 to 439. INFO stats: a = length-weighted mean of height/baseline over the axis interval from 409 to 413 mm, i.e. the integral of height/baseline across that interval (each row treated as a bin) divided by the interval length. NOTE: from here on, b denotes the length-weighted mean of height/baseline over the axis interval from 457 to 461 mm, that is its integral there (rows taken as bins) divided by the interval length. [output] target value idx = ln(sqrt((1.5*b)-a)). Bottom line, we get -0.391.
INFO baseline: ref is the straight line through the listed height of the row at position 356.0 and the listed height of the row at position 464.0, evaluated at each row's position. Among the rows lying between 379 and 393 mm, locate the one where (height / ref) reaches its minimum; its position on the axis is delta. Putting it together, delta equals 390.0 mm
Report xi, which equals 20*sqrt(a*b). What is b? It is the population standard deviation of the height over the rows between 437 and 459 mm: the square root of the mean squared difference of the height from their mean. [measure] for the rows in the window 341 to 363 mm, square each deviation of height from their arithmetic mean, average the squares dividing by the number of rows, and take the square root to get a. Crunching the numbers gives 18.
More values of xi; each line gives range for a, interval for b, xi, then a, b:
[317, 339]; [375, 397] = 20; 1.0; 0.96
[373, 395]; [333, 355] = 18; 0.8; 0.98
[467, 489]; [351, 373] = 11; 0.6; 0.50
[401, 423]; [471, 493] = 16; 1.0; 0.61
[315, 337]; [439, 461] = 20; 1.1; 0.98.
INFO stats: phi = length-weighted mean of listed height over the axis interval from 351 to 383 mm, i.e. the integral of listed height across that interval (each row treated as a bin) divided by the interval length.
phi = 30.2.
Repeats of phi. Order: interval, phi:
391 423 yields 30.5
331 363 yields 29.4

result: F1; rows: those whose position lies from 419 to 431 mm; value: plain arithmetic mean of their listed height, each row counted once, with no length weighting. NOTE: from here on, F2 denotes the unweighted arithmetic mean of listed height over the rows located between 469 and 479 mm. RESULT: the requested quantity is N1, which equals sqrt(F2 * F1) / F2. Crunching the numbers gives 1.02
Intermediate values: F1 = 30.62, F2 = 29.5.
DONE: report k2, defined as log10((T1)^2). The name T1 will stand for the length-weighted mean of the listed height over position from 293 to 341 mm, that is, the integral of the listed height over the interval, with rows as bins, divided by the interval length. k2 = 2.938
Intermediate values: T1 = 29.45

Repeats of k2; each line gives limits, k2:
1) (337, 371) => 2.941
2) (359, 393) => 2.965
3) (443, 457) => 2.942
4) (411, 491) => 2.952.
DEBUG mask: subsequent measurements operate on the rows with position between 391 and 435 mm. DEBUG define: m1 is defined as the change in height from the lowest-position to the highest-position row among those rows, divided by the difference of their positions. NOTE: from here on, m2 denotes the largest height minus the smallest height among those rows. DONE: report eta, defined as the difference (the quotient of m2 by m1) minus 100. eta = -606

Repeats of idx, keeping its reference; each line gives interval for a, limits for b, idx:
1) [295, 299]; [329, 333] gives -0.426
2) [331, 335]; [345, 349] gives -0.404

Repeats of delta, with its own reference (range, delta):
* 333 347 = 344.0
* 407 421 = 414.0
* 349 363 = 356.0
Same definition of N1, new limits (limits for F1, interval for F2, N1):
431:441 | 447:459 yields 0.99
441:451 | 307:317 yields 1.00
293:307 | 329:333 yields 1.02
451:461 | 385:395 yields 0.99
